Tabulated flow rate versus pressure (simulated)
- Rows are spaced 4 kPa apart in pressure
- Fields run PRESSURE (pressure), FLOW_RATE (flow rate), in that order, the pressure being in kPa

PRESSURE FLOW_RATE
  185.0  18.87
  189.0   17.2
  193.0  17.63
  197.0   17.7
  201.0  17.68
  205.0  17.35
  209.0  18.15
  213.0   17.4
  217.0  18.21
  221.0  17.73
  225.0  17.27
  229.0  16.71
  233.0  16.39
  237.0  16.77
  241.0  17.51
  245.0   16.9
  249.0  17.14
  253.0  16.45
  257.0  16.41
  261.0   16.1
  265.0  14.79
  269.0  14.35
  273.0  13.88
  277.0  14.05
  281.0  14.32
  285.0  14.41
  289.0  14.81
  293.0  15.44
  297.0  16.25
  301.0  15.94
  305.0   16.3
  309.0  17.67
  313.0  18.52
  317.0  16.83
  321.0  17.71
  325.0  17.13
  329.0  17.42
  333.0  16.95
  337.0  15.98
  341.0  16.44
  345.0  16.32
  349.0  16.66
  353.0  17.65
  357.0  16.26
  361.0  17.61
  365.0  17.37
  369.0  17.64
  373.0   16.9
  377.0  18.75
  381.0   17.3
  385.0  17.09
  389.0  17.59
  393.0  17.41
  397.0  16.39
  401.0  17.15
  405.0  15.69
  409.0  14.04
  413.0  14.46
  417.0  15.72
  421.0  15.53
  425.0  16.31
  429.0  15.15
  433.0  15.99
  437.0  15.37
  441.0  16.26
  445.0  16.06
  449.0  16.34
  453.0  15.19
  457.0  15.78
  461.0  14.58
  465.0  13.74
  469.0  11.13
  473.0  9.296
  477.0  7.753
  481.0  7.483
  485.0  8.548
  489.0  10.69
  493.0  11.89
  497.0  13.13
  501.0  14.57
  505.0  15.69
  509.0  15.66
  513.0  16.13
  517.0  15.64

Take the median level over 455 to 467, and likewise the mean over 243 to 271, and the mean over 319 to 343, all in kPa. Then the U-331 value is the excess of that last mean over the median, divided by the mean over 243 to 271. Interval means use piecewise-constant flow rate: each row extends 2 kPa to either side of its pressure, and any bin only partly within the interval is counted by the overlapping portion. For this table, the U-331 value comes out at 0.15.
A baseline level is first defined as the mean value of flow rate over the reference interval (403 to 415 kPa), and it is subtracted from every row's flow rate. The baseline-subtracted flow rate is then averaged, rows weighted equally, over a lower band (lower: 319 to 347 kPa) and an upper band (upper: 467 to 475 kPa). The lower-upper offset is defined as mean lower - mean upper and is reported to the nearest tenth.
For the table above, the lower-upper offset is 6.6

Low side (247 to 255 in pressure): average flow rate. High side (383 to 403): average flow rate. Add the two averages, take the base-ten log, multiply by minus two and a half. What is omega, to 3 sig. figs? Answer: -3.83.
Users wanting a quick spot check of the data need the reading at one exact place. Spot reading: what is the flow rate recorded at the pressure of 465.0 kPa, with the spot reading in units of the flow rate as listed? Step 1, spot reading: 13.74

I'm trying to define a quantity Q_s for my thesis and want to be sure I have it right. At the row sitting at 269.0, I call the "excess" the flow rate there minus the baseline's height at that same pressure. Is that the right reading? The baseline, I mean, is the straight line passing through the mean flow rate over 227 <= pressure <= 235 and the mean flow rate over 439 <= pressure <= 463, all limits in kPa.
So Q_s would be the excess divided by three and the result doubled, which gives -1.37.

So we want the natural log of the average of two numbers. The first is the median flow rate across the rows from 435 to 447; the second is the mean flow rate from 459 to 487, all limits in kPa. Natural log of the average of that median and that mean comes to 2.58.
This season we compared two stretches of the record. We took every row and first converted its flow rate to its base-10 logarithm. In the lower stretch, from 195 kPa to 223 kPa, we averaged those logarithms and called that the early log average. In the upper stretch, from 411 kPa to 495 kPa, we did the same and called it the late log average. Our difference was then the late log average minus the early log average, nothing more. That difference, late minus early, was -0.13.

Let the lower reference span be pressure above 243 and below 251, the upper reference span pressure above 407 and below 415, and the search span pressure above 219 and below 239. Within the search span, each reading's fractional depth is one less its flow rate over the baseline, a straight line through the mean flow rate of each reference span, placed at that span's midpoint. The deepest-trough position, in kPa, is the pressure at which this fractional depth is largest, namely 233.0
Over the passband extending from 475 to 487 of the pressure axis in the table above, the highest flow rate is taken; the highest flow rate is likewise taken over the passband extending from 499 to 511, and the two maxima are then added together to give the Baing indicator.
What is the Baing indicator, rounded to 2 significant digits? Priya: 24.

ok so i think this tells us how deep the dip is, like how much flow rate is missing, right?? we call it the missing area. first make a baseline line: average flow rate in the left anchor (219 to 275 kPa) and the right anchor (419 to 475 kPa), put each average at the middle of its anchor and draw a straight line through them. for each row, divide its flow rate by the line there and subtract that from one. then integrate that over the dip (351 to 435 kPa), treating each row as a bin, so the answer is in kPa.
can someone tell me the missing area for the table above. -8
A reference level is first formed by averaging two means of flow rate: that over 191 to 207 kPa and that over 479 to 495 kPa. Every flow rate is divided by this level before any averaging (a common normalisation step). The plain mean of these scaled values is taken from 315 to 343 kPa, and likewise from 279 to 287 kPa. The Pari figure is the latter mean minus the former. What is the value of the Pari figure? -0.19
